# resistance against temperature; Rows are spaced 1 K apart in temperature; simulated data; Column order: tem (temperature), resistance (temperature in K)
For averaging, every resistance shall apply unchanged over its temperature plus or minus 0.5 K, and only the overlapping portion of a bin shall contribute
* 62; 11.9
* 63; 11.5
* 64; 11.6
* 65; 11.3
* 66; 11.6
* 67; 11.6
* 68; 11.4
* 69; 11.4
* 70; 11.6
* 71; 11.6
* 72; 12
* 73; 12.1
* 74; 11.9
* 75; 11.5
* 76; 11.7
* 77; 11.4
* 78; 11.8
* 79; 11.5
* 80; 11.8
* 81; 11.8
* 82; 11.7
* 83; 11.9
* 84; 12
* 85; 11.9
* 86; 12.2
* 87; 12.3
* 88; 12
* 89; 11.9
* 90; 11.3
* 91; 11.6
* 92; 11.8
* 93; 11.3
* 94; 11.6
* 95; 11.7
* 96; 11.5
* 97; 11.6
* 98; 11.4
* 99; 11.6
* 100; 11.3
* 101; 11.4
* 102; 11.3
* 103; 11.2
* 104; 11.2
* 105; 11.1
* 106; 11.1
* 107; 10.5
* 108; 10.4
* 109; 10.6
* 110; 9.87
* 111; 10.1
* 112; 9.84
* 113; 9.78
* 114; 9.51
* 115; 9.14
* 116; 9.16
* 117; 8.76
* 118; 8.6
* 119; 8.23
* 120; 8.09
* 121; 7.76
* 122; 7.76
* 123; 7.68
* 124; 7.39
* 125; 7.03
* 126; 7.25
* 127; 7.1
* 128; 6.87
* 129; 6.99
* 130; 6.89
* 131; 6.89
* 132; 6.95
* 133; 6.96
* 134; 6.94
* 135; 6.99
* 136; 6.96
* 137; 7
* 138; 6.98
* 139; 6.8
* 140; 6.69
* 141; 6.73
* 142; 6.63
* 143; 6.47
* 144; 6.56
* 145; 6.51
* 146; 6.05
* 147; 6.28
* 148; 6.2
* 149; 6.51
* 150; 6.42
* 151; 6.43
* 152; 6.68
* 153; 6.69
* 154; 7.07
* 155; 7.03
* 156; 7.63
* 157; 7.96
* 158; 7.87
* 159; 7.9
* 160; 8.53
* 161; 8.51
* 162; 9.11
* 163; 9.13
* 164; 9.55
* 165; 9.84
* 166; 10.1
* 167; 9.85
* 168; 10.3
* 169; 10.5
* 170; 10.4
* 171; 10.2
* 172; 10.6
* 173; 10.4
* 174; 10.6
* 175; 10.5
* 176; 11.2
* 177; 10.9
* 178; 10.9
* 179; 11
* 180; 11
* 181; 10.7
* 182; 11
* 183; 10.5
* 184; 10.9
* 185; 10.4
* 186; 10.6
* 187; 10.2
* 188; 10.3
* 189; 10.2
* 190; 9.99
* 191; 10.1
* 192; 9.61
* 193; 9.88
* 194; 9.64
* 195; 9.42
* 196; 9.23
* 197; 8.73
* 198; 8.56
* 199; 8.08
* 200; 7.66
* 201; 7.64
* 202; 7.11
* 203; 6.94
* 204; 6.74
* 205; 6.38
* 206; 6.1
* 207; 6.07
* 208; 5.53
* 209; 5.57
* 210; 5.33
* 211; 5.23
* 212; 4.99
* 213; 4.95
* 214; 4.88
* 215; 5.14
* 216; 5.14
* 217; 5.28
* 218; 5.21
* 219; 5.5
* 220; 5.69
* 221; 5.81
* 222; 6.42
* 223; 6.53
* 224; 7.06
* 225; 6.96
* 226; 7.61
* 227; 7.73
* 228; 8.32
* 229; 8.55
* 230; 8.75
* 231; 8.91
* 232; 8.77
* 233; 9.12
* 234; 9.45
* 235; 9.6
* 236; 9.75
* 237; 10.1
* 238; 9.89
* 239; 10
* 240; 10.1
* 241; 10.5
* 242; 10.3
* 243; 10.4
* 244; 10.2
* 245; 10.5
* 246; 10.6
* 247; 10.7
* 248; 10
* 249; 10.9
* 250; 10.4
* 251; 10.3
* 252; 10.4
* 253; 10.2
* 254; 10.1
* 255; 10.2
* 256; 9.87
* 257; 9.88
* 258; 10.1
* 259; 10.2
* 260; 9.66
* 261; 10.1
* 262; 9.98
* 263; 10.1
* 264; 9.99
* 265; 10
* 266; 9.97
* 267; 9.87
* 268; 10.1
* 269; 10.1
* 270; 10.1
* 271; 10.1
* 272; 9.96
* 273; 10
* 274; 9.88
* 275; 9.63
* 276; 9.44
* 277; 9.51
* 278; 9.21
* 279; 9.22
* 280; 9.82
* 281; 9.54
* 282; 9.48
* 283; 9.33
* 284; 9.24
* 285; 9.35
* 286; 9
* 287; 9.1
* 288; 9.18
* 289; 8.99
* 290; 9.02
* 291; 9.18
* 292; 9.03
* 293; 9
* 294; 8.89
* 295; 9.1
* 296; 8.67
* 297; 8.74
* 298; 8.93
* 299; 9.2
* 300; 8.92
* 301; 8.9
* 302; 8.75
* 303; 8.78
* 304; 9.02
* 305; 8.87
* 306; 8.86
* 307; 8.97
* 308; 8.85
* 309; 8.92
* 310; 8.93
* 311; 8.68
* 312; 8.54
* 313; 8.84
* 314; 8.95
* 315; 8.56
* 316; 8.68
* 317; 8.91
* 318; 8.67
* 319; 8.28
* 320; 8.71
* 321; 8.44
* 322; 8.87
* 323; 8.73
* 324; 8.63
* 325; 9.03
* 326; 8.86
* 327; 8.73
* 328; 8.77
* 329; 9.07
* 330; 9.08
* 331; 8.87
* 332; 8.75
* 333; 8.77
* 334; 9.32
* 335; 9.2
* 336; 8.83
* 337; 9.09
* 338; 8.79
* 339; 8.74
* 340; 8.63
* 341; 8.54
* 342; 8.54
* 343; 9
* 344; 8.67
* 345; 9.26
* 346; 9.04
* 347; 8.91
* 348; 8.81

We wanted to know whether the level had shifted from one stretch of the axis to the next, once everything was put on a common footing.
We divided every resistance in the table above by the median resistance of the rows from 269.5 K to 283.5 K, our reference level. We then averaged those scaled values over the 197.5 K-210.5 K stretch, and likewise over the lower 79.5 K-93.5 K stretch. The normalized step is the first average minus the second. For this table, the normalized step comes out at -0.53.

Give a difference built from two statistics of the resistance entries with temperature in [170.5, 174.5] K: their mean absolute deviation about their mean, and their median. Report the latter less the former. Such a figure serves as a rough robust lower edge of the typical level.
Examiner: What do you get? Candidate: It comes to 10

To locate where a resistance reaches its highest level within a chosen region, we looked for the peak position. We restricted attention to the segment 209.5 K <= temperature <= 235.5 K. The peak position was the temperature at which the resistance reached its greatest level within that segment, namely 235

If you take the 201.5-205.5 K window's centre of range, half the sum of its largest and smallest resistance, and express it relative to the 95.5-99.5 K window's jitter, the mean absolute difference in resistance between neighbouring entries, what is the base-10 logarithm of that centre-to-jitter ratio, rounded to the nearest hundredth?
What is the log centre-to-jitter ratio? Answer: 1.61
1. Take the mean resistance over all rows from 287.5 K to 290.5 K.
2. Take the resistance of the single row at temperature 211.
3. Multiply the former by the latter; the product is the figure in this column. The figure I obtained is 47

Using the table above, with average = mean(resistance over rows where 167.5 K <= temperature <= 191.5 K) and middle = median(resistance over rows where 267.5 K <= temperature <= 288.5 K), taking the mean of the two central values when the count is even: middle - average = -1.0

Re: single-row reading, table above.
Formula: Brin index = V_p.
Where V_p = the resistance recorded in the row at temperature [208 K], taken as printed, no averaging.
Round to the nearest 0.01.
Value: 5.53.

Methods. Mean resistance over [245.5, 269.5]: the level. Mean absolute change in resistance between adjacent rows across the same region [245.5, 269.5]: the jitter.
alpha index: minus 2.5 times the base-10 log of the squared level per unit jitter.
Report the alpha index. -6.7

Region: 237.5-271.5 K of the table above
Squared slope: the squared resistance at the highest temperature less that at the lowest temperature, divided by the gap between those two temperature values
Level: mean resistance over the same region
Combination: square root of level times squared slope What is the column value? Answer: 1.1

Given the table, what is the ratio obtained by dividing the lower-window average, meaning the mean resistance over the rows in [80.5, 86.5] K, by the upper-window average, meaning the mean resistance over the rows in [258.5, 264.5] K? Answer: 1.19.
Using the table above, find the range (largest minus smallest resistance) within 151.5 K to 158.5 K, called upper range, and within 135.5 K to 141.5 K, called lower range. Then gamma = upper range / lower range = 4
